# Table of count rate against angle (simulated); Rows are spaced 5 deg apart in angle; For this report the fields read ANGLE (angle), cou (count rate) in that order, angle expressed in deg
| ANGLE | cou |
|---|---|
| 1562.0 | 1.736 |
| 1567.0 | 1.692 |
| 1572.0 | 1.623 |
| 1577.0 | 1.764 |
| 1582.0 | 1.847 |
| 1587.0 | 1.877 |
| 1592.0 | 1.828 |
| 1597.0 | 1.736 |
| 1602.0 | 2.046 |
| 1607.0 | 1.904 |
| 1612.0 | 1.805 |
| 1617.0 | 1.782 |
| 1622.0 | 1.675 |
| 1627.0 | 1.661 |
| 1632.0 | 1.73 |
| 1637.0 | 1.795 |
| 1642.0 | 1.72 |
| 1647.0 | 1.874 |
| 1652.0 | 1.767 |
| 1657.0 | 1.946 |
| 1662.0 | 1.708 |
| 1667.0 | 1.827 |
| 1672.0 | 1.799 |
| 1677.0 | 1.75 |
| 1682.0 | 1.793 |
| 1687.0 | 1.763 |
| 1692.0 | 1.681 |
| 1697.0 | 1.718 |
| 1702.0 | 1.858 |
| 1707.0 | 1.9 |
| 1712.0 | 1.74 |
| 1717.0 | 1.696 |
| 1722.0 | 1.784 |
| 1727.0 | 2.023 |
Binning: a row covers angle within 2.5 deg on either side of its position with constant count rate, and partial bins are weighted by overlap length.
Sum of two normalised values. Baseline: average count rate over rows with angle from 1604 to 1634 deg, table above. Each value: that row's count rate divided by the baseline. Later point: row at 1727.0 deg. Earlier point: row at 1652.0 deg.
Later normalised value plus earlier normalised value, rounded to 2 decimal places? 2.15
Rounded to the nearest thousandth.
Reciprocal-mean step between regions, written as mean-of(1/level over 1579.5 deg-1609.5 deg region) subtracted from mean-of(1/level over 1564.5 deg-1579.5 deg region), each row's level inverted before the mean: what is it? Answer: 0.056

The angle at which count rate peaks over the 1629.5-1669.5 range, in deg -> 1657.0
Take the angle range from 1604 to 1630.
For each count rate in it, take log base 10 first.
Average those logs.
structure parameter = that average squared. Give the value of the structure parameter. 0.061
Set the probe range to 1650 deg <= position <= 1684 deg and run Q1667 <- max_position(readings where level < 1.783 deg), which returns 1677.0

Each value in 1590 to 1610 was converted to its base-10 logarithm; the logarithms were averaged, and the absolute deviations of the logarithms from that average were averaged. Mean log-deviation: 0.022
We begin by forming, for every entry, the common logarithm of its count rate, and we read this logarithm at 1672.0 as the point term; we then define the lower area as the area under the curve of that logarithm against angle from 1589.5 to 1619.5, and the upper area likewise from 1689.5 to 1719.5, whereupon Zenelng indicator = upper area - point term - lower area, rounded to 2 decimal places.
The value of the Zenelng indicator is -0.86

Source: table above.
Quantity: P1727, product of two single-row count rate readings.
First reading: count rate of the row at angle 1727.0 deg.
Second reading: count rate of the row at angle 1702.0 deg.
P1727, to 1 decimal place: 3.8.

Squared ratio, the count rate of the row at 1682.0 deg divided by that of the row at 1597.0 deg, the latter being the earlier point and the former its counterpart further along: 1.07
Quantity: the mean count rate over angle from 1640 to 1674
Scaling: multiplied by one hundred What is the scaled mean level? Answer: 181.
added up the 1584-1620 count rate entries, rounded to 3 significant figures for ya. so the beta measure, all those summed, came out 13.0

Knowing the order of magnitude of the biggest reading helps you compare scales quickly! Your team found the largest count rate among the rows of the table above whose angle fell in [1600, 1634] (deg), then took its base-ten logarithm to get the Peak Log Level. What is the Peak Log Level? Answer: 0.311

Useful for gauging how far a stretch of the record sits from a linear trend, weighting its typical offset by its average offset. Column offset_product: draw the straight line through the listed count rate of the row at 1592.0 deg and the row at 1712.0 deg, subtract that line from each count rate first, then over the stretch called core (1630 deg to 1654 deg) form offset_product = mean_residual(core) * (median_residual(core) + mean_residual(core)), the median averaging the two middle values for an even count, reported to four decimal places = 0.0004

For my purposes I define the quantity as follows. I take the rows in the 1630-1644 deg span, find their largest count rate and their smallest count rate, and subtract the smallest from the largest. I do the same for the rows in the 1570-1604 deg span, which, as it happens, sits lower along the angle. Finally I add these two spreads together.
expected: 0.50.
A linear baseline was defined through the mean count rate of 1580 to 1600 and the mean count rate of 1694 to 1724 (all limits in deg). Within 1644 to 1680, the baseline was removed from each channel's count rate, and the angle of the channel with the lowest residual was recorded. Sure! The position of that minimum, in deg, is 1662.0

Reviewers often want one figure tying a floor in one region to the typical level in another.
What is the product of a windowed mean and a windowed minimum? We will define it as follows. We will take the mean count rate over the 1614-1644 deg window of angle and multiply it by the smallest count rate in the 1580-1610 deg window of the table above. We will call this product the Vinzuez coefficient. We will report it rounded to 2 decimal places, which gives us 3.00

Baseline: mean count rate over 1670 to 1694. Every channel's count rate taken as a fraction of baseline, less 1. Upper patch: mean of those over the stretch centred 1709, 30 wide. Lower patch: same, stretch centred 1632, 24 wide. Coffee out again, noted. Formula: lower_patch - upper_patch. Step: -0.04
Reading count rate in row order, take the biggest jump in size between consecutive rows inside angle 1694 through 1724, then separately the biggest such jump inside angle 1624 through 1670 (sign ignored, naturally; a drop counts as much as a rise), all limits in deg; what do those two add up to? 0.40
